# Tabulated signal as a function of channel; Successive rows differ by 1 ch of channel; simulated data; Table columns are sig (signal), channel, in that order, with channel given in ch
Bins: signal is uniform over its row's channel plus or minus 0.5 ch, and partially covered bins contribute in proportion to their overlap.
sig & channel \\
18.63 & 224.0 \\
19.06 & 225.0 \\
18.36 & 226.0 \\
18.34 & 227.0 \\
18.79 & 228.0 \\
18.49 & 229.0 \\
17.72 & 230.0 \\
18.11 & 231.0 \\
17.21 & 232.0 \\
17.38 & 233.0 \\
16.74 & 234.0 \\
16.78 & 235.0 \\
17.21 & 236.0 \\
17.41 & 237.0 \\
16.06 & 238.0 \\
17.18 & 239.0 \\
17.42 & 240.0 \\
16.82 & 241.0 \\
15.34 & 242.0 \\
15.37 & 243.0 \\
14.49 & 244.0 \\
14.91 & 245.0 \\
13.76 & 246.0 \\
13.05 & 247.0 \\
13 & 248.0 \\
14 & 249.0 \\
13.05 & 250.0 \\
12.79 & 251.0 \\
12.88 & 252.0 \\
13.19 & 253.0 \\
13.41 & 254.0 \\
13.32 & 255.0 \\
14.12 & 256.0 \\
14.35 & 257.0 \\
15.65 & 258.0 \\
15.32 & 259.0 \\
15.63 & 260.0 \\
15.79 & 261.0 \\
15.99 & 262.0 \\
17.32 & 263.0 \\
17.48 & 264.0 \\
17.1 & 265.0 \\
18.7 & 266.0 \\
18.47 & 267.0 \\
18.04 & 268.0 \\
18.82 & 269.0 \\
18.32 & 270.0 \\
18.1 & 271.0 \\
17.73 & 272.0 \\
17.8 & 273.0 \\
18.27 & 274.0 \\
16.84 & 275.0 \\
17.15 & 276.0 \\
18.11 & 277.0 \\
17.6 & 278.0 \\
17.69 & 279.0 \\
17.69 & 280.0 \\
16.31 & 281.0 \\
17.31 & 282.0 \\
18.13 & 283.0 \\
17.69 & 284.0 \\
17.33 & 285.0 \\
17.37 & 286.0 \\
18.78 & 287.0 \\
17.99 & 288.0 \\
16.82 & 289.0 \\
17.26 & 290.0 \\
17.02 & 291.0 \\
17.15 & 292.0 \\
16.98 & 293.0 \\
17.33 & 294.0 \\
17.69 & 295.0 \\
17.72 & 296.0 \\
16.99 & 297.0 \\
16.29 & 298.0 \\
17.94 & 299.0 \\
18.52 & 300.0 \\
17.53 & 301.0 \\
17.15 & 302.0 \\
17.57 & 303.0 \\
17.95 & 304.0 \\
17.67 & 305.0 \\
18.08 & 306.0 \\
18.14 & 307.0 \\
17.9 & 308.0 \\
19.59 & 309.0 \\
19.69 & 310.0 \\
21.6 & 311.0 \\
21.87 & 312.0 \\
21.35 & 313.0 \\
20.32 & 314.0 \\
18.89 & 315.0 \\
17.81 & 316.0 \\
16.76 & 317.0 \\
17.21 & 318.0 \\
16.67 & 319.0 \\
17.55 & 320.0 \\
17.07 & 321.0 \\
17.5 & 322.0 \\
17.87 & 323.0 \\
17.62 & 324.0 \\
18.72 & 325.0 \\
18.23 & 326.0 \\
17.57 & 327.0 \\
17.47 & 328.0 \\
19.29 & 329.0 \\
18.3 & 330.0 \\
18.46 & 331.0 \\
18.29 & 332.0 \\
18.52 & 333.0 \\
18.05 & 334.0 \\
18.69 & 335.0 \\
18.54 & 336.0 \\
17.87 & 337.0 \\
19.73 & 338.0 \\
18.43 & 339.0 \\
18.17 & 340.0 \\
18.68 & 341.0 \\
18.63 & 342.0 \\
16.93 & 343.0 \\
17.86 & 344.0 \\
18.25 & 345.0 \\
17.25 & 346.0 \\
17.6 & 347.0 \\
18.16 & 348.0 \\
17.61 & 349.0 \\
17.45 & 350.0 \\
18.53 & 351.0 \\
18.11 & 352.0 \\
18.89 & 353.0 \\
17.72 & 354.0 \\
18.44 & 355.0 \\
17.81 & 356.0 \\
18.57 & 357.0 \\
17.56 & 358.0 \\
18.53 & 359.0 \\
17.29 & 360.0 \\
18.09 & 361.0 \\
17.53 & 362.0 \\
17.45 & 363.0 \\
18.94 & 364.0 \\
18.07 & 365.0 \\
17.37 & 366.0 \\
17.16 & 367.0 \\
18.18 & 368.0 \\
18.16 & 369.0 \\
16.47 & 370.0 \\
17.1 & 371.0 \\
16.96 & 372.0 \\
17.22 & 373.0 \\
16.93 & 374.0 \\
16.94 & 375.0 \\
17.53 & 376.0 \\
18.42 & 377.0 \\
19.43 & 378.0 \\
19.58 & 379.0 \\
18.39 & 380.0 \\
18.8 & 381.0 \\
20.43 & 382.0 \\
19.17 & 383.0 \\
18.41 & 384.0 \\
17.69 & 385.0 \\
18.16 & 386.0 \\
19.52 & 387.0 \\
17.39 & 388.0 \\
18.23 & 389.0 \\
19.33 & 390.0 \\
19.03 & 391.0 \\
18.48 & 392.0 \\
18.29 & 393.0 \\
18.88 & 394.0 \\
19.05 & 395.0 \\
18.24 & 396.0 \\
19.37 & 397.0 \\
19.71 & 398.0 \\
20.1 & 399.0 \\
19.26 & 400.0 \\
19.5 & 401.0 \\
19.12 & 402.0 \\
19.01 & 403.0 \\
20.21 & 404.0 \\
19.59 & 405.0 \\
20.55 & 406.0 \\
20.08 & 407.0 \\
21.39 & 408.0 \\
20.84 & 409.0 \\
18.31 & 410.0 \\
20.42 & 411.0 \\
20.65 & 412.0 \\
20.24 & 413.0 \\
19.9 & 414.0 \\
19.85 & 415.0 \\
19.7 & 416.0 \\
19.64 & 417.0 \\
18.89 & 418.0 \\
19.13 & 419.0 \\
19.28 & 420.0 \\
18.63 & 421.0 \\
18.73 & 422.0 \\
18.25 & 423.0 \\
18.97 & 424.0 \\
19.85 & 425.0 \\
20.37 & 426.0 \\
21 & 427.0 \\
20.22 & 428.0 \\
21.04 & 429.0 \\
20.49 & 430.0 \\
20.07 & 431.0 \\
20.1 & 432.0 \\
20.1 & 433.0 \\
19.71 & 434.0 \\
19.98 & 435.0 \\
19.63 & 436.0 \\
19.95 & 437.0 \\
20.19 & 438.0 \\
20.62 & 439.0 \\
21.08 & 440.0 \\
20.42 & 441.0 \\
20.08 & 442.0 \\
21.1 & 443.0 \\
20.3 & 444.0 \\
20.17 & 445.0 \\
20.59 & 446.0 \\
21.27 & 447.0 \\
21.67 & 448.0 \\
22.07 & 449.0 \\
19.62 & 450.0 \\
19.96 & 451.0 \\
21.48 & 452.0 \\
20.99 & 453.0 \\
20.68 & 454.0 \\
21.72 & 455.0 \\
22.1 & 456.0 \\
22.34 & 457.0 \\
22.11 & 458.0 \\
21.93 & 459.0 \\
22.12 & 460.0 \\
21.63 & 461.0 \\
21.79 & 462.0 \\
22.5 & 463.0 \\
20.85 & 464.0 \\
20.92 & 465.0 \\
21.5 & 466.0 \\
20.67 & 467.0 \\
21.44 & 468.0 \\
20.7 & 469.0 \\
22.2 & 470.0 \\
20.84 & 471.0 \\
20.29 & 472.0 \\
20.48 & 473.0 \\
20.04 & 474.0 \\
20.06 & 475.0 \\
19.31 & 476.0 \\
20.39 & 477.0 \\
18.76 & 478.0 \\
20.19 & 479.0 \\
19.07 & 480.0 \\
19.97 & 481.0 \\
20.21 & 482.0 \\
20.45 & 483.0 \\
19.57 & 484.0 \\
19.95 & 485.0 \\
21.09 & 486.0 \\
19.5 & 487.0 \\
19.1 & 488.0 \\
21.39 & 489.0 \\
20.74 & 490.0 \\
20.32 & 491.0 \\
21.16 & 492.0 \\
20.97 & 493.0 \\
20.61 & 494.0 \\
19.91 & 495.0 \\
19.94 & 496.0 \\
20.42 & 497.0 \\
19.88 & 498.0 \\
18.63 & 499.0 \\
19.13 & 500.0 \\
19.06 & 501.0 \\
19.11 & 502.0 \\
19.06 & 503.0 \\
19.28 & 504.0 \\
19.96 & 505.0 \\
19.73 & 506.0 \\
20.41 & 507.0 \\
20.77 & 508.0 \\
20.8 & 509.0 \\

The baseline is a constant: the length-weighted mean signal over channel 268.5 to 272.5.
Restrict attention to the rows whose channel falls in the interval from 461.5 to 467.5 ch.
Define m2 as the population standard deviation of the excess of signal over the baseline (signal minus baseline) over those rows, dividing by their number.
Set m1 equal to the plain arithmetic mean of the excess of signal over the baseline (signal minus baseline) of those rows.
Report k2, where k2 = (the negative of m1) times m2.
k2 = -2.0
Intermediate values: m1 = 3.1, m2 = 0.64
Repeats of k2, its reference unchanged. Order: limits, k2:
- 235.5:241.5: 0.6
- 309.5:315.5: -2.6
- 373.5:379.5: 0.1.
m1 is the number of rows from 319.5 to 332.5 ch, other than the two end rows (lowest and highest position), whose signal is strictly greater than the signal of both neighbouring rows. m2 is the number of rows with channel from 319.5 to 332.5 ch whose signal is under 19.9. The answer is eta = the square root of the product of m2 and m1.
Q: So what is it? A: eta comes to 7.2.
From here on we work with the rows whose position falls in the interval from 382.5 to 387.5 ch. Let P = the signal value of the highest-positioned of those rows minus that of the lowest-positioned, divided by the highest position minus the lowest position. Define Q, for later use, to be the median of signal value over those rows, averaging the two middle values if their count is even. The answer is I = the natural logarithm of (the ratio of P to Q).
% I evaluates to -5.35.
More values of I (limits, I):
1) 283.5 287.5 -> -3.88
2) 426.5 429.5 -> -6.96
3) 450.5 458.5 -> -4.25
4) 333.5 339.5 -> -5.49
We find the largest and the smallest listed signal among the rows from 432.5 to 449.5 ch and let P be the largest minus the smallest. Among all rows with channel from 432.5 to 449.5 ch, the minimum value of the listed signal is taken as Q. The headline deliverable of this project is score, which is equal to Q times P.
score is 48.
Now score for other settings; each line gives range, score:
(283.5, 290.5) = 33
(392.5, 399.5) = 34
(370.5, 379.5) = 45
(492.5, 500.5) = 44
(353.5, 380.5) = 51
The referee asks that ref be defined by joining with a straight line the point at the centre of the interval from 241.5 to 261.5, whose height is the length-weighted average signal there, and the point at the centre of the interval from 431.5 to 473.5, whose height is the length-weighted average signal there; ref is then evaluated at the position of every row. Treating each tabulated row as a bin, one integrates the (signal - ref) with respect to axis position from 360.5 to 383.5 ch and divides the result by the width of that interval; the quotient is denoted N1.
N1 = -0.2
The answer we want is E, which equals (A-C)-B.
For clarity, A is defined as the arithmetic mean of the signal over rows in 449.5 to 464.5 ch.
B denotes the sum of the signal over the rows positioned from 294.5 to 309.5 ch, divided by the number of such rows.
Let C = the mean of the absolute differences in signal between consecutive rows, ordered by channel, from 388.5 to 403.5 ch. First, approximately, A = 21.5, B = 17.8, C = 0.51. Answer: 3.2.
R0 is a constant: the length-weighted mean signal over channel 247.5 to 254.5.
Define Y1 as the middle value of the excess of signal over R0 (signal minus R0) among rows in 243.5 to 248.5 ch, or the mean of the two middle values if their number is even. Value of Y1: 1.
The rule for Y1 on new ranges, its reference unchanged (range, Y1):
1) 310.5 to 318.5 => 6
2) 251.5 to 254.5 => 0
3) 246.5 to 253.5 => 0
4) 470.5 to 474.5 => 7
